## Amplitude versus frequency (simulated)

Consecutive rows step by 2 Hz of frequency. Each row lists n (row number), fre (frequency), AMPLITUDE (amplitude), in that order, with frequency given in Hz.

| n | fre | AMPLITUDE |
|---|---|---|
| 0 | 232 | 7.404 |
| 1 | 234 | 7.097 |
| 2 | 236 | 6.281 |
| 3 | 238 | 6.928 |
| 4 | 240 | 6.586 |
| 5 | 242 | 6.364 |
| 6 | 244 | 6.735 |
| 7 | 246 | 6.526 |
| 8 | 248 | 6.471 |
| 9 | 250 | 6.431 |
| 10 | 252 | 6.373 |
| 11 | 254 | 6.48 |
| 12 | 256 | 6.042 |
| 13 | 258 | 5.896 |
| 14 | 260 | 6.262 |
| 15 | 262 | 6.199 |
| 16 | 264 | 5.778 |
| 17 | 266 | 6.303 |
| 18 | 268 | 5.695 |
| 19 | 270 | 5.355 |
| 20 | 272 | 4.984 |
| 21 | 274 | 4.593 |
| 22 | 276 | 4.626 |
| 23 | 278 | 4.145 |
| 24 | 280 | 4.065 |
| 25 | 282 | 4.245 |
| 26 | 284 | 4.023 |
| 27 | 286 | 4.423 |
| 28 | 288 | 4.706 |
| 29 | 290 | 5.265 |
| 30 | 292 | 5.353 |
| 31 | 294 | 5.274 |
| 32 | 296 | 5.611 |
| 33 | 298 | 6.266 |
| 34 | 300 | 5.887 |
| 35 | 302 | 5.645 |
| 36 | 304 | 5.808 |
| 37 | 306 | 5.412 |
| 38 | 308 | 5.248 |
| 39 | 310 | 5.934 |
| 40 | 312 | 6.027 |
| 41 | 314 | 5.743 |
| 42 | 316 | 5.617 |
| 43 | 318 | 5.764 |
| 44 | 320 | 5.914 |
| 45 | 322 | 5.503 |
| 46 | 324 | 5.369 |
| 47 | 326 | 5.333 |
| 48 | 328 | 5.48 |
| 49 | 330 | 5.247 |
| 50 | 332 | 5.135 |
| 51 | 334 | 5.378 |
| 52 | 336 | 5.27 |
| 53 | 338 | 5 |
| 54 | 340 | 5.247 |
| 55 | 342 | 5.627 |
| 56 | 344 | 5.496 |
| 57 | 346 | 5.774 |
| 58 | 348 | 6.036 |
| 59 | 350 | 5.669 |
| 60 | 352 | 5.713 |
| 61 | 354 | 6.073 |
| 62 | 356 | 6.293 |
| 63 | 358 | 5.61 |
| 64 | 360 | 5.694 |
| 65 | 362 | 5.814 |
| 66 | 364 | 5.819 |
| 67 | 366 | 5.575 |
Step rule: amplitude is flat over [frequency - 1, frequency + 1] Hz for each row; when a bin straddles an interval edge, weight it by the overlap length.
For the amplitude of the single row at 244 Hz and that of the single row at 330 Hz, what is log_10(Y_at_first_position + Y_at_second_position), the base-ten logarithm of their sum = 1.08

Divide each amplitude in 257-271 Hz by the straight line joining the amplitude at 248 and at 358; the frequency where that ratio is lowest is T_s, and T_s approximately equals 270 Hz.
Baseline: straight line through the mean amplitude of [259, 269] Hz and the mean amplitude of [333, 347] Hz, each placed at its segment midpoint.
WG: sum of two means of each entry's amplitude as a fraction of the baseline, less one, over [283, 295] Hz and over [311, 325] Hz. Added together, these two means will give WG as -0.15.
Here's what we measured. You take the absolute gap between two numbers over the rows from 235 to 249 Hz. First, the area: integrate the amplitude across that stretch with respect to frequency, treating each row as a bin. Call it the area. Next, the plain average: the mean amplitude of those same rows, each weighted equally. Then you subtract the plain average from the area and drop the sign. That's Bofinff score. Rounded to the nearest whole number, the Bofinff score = 85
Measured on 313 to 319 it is 29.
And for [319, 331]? 60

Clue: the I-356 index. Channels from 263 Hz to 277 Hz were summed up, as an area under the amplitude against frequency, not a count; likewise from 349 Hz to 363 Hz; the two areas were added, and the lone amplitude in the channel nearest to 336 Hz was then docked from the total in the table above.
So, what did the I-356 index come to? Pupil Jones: 151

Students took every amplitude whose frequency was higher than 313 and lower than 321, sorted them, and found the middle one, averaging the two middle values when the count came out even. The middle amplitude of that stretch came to 5.75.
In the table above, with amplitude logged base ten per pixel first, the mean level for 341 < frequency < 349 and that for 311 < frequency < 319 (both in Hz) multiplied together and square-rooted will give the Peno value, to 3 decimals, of 0.760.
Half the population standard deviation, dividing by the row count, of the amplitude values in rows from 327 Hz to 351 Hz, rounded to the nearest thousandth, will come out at 0.141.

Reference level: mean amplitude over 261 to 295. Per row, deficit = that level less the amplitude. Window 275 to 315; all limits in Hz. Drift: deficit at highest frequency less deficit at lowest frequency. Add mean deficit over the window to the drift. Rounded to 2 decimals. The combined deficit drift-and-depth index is -1.30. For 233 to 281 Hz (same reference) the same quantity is 2.11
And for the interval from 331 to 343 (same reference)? -0.77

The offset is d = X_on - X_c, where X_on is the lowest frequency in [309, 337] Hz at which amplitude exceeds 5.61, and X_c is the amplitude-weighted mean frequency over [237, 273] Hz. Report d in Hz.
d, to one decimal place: 55.7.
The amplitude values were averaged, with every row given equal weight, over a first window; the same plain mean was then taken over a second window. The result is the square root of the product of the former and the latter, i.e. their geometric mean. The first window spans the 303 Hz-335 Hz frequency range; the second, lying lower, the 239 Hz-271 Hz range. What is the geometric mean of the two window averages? 5.88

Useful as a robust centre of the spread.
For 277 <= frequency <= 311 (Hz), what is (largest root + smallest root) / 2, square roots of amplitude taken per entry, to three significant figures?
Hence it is 2.25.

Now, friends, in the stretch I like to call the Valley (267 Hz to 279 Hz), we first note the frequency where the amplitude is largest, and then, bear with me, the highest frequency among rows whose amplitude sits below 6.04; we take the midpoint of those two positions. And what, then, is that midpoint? 273 Hz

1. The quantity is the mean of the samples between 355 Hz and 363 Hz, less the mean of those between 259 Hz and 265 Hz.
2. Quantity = -0.2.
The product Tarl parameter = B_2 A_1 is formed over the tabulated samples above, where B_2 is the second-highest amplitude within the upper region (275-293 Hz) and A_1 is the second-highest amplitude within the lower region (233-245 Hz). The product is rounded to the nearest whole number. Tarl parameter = 36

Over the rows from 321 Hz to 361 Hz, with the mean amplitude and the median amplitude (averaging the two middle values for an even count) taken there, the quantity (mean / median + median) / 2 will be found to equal 3.25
